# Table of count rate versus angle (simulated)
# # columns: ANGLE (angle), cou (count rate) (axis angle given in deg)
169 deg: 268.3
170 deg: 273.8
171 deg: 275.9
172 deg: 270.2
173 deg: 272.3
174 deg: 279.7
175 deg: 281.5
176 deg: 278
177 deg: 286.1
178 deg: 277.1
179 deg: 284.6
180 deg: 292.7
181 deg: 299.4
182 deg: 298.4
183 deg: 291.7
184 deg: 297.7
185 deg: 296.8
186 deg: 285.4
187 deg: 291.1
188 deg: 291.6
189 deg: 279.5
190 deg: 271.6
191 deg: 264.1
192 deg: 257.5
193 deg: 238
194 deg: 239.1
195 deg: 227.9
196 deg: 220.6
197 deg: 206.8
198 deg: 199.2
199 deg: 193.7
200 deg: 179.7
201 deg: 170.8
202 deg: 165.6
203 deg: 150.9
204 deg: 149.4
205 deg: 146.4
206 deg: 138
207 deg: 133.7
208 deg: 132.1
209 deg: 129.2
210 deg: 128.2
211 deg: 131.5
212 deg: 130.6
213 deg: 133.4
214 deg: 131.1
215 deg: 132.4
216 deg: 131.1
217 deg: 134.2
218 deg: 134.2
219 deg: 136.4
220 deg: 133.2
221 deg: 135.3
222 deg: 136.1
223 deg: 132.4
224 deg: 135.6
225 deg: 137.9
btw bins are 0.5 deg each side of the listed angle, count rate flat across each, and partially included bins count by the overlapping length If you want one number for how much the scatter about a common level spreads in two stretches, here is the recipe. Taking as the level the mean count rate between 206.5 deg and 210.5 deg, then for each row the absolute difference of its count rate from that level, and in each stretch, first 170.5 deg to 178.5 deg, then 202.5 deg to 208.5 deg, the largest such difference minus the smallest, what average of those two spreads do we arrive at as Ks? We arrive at 17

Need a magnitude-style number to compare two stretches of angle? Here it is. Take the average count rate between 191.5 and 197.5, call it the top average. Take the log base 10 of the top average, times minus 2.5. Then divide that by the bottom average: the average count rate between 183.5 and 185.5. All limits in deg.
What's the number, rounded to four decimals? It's -0.0199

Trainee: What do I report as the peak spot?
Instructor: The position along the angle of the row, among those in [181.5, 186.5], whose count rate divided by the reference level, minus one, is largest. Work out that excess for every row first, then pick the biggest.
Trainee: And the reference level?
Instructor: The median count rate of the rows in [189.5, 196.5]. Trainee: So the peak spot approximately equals 182 deg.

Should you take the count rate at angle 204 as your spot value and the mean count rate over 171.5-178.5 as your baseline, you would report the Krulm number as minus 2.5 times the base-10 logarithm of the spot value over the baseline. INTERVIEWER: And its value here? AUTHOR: 0.7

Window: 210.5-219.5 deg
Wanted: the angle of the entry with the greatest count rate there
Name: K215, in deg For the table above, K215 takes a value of 219 deg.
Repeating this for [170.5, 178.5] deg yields 177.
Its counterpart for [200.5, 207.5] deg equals 201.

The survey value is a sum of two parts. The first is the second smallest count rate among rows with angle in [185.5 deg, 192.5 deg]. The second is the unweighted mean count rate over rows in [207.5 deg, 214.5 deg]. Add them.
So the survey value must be 395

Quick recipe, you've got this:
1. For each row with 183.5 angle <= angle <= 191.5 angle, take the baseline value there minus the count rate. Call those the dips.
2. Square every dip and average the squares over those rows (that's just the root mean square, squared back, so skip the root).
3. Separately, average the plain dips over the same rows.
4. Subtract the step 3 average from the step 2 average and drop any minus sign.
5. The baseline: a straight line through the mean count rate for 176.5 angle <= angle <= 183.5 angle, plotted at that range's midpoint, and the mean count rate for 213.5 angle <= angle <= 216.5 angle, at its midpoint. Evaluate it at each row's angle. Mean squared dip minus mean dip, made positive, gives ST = 873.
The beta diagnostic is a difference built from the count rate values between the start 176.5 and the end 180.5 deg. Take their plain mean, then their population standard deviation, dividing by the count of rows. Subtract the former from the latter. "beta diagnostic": -280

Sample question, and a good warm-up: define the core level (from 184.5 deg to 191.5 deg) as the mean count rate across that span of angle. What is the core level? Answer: 283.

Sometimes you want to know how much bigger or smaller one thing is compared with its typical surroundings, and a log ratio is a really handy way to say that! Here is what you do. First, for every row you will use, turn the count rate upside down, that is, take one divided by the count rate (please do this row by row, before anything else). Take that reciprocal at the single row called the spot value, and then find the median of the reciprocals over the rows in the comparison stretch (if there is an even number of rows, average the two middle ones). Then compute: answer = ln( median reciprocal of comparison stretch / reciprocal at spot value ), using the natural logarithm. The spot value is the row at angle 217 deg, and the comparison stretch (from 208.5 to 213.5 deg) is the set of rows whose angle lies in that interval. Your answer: 0.0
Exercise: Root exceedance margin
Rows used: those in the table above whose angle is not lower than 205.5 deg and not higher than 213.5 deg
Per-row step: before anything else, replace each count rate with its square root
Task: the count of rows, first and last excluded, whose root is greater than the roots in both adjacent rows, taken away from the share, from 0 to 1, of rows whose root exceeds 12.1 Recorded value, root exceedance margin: -1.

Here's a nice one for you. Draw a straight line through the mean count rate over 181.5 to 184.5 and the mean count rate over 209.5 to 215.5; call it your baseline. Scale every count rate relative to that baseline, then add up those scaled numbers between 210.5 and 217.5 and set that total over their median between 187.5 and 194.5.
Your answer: 7.2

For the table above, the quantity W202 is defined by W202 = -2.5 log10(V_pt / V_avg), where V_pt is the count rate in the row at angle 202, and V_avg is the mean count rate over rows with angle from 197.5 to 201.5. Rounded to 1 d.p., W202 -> 0.1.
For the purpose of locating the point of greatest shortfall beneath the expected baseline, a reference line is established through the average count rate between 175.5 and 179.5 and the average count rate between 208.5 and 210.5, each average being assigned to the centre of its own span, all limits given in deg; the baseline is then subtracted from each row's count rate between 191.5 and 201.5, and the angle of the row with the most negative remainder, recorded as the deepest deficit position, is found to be 201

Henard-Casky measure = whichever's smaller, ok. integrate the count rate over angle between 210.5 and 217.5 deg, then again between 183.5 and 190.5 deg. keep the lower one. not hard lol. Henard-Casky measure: 924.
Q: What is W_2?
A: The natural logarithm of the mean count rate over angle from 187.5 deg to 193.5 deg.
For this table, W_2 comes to 5.6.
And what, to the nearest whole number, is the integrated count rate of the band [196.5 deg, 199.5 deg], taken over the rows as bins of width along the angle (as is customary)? 600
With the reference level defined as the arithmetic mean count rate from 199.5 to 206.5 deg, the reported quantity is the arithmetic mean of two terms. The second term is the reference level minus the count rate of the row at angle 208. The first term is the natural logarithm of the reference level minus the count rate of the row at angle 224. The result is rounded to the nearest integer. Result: 14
